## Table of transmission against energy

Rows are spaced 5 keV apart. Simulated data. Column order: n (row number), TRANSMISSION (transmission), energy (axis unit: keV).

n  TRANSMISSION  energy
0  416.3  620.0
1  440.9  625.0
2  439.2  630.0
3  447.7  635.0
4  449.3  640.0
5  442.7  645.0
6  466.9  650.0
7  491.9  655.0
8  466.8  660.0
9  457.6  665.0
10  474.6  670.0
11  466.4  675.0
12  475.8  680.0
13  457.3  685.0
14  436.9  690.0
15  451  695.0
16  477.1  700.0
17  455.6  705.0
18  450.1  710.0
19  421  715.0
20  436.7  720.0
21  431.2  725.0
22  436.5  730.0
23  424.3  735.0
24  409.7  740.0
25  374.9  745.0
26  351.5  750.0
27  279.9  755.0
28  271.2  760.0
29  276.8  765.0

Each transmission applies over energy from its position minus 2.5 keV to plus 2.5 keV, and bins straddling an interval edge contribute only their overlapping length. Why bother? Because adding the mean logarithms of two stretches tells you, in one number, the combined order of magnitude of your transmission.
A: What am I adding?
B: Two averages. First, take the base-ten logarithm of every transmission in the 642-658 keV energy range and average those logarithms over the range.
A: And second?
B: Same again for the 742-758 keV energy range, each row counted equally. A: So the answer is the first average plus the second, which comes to 5.19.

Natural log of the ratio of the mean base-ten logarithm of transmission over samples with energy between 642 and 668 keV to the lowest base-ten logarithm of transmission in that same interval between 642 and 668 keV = 0.0080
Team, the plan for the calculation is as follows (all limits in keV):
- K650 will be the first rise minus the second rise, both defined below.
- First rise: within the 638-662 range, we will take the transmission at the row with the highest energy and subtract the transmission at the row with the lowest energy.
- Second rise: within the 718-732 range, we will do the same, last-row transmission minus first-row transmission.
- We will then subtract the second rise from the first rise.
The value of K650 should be 18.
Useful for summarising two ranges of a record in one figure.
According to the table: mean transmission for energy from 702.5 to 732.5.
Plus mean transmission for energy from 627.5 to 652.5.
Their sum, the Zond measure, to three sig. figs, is 888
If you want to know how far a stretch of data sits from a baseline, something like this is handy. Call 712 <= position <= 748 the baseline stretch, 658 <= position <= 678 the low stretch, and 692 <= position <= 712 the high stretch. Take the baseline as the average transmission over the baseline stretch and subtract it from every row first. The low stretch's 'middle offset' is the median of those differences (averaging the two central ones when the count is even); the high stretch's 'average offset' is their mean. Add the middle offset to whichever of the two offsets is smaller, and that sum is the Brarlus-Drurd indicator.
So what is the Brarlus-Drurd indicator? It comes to 87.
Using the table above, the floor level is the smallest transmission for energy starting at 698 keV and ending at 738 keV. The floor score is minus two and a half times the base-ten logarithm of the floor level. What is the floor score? -6.56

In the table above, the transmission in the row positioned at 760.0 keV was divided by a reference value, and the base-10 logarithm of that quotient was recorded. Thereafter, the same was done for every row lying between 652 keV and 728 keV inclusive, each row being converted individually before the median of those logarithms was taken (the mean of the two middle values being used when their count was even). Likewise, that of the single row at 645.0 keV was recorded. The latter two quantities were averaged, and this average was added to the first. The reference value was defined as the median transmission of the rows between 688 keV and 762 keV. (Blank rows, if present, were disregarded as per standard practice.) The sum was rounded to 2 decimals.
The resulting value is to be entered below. -0.18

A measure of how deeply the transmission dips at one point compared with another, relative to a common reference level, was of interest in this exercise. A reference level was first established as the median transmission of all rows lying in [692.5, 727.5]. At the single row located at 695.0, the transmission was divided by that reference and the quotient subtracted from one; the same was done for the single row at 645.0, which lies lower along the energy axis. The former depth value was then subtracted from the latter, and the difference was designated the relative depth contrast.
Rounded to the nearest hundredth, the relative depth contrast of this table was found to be 0.02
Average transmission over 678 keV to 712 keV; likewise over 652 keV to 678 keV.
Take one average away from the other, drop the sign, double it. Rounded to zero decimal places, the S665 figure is 28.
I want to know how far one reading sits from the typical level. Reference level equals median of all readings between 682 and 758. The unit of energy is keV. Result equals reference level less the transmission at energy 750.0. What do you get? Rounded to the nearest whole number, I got 85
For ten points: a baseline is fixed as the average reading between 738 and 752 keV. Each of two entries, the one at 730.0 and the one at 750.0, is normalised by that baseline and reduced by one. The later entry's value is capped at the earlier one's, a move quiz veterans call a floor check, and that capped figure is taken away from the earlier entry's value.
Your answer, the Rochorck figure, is 0.22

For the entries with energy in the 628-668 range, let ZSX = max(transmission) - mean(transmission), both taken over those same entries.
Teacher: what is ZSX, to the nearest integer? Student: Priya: 34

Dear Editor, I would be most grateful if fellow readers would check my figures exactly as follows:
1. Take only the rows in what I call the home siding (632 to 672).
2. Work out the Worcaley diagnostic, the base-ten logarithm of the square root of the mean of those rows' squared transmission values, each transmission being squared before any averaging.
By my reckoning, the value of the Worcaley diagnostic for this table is 2.67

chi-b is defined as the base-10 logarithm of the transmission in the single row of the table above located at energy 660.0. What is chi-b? 2.67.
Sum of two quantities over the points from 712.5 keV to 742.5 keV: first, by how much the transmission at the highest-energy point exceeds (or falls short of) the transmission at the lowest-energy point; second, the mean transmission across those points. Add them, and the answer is 415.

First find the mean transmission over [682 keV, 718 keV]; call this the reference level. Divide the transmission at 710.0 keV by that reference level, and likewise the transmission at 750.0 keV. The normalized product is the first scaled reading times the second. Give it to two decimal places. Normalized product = 0.78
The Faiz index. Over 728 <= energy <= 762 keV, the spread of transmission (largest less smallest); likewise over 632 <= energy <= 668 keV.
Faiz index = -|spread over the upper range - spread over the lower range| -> -116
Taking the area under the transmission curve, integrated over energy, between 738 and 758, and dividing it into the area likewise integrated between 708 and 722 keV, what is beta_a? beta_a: 0.9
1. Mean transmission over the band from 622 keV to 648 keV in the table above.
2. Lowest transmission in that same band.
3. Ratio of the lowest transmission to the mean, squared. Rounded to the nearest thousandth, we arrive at 0.979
